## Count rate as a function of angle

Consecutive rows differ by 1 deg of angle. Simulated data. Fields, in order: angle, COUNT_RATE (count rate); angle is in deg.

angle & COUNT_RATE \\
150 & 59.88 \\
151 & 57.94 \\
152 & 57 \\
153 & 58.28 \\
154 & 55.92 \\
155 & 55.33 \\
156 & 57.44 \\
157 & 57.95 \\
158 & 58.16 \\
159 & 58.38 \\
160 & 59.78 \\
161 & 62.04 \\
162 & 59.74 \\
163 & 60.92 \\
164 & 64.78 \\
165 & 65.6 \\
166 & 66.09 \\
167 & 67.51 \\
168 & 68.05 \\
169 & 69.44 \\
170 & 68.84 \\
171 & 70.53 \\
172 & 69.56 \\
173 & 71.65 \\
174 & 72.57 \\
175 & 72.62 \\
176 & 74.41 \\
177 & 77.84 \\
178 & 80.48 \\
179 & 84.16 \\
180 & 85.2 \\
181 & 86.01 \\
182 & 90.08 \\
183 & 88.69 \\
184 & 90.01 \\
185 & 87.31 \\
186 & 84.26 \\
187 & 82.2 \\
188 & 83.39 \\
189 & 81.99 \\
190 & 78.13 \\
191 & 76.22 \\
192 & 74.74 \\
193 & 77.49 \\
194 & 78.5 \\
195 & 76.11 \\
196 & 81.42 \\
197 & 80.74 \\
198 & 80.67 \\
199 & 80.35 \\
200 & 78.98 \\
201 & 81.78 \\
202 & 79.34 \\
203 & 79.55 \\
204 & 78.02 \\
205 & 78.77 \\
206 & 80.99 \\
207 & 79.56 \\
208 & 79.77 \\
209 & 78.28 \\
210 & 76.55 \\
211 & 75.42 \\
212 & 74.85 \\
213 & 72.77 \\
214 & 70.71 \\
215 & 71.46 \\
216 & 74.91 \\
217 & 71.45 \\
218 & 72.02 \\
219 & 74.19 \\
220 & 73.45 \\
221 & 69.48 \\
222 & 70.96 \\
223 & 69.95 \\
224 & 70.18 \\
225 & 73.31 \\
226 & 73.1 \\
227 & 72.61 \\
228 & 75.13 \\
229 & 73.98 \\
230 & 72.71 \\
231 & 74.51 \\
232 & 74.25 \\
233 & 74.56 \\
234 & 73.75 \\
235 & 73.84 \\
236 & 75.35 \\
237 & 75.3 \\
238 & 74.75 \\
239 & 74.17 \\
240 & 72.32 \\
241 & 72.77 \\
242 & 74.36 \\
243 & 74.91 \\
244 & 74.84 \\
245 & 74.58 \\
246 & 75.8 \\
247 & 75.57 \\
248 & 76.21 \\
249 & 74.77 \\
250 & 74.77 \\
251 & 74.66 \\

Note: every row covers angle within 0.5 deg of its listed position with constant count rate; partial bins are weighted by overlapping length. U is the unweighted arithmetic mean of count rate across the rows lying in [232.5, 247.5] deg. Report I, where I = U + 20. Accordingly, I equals 94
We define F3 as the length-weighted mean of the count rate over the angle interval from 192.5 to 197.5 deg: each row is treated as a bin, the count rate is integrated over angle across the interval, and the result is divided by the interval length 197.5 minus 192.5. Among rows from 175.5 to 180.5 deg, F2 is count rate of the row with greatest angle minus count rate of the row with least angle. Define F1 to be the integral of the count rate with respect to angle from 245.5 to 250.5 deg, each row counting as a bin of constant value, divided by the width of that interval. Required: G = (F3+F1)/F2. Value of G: 14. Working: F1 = 75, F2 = 11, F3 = 78.9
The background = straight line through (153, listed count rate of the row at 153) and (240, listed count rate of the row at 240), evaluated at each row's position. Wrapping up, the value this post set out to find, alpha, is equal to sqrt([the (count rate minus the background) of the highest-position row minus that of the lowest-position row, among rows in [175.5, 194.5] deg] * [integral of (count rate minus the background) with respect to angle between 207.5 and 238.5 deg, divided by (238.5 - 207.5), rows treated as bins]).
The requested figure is 2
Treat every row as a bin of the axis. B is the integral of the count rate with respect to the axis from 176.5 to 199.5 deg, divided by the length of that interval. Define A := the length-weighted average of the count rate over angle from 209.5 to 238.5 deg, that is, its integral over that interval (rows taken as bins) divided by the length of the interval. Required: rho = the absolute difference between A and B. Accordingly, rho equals 9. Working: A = 73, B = 82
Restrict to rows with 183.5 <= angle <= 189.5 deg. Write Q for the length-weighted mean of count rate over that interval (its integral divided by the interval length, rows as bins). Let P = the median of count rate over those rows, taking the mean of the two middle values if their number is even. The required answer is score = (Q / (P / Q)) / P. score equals 1.02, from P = 84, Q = 85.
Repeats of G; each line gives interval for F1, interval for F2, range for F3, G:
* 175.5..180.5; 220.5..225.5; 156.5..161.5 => 36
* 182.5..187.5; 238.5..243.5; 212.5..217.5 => 215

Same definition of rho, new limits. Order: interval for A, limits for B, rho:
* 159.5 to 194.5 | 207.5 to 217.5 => 1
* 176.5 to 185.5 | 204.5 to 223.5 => 11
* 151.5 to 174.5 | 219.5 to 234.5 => 10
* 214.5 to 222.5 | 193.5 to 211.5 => 7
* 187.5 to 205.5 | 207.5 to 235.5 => 6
